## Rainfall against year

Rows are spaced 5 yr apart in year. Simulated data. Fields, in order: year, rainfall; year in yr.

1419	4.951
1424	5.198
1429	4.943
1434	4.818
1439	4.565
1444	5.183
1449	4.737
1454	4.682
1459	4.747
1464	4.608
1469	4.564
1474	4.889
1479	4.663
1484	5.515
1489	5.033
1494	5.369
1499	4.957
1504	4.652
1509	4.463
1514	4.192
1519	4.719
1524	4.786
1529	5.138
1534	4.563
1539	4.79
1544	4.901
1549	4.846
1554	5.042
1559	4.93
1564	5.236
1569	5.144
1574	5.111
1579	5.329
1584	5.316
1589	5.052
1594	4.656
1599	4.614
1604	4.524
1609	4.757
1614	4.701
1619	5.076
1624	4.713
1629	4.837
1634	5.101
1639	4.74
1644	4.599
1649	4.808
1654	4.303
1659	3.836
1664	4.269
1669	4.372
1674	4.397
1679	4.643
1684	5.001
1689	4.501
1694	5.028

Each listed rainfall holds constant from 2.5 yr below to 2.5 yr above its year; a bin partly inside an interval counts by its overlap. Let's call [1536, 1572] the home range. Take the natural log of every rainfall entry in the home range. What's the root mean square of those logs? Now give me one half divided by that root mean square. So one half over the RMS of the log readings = 0.311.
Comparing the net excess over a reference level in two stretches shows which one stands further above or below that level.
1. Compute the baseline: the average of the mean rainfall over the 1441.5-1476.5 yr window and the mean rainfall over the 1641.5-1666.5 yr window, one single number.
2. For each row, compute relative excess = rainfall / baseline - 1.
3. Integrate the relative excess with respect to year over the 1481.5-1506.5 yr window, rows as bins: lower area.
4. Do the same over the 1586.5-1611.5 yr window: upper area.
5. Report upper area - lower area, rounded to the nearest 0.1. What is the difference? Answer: -2.1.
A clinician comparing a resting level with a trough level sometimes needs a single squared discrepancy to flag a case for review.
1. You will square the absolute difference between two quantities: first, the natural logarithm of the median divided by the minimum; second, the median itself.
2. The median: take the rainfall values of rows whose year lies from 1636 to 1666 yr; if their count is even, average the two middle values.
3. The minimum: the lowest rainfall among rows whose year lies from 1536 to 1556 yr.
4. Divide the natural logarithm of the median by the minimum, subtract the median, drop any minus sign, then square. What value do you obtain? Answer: 17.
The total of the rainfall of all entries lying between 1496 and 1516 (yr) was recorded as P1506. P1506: 18.3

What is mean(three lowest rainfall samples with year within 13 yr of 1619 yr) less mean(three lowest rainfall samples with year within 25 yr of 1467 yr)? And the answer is 0.11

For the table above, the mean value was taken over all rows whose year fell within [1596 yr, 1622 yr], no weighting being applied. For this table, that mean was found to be 4.73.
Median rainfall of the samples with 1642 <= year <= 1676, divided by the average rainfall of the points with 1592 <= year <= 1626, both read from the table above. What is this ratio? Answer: 0.93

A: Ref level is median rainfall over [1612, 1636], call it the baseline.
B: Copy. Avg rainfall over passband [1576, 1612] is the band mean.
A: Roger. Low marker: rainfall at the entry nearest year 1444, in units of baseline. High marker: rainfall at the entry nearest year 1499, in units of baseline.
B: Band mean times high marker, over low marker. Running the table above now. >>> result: 4.68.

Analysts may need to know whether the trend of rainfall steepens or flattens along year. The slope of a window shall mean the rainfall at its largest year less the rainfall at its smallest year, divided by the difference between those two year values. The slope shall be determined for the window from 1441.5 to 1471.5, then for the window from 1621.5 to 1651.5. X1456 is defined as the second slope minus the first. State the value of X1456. 0.029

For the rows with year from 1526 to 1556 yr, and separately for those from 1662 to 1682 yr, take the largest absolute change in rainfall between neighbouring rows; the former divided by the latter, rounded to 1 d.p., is 2.3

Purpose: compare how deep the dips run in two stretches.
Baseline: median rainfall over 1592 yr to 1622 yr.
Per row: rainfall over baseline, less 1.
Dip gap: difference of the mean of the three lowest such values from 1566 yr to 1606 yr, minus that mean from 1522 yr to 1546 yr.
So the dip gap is -0.02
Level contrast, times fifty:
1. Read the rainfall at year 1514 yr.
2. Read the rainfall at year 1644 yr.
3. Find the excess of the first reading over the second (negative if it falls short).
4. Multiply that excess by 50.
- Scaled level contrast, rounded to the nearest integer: -20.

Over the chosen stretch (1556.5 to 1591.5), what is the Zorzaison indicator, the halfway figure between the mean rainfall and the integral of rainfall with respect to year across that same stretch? 93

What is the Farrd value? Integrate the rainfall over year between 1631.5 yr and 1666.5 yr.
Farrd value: 158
